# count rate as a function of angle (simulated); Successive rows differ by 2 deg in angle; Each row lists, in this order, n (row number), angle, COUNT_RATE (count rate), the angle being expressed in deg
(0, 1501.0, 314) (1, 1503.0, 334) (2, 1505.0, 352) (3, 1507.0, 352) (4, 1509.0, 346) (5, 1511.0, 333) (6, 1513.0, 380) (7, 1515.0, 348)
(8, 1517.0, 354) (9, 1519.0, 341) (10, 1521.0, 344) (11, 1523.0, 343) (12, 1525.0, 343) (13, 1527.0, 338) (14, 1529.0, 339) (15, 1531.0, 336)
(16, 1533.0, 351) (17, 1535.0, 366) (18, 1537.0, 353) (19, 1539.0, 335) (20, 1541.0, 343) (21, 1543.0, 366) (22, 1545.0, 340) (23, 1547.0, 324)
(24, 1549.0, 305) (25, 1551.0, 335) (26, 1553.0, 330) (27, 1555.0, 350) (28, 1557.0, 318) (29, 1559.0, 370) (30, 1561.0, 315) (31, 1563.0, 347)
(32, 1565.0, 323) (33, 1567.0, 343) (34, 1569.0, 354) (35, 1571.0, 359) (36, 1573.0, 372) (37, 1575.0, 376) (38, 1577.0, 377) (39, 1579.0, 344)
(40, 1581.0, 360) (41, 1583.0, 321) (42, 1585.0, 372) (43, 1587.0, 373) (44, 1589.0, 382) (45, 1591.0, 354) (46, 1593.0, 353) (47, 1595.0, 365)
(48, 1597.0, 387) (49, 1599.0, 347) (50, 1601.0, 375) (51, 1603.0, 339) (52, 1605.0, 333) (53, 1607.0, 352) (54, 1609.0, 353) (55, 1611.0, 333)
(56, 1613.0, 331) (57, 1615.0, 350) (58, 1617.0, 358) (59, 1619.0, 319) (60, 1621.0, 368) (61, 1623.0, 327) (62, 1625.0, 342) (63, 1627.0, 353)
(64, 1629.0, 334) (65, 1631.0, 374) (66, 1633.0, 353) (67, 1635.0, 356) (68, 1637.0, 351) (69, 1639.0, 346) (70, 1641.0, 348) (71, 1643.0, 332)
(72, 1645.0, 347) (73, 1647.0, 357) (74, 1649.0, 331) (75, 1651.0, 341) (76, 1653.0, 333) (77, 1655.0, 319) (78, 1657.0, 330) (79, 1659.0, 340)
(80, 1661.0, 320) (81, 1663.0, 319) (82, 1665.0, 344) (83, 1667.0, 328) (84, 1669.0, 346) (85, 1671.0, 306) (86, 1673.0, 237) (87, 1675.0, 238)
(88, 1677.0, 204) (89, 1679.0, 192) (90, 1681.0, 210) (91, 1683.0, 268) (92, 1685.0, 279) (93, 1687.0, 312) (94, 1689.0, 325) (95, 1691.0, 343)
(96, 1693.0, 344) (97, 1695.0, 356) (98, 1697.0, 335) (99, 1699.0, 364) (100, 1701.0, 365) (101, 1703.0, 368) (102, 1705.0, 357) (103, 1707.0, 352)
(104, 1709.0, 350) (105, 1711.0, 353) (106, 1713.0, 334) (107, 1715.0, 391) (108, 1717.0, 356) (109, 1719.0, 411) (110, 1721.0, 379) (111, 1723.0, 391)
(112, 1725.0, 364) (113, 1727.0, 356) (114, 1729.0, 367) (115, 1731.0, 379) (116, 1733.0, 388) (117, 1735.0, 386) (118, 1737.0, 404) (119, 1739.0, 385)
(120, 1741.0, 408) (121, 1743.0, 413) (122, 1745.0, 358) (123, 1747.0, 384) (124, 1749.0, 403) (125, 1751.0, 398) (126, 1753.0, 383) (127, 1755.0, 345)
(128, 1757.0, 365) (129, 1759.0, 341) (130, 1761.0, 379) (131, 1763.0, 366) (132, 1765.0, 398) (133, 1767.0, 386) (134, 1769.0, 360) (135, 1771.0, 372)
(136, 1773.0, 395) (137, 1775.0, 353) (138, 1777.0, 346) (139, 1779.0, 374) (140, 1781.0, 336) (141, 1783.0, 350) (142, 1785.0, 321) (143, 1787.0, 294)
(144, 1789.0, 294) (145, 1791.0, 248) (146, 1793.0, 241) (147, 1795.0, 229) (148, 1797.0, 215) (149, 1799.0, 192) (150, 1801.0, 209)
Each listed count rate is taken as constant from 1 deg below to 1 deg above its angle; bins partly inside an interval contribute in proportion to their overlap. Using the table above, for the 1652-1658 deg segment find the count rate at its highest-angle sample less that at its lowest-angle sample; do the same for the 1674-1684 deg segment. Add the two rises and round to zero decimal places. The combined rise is 27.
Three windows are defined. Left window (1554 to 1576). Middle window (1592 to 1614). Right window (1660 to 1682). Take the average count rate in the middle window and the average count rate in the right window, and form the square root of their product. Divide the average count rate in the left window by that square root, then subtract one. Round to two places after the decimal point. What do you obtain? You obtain 0.12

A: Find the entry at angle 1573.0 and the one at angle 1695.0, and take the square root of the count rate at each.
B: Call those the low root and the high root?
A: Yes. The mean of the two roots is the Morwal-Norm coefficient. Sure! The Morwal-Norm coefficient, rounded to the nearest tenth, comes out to 19.1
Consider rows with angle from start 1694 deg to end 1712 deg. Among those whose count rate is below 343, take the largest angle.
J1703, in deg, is 1697.0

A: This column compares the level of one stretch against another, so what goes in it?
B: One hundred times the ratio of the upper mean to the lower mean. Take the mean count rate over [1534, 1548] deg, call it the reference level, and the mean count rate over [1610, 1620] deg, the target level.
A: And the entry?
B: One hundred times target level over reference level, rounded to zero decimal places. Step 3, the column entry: 98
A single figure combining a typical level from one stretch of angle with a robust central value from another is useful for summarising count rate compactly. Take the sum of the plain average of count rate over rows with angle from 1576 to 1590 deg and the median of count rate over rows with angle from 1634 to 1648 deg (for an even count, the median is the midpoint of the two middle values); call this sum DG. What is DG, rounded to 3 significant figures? 709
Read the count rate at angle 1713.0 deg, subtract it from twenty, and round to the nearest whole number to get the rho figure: -314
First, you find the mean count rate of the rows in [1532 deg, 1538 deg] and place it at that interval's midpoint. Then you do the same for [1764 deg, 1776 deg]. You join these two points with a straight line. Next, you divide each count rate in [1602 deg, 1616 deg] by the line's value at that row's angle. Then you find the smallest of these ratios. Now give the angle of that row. 1613.0 deg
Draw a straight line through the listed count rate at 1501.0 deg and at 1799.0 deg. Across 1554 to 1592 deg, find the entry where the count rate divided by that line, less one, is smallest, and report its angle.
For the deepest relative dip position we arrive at 1561.0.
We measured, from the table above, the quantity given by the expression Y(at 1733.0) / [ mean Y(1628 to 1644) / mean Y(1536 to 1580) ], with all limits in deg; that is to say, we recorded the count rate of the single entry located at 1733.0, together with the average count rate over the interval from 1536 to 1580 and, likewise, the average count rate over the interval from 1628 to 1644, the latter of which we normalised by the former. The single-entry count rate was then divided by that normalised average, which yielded 383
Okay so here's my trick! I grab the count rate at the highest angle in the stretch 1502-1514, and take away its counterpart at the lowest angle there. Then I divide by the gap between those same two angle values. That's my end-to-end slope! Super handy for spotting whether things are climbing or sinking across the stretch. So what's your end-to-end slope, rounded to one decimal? 4.6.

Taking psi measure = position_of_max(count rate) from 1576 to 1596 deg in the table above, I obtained 1589.0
